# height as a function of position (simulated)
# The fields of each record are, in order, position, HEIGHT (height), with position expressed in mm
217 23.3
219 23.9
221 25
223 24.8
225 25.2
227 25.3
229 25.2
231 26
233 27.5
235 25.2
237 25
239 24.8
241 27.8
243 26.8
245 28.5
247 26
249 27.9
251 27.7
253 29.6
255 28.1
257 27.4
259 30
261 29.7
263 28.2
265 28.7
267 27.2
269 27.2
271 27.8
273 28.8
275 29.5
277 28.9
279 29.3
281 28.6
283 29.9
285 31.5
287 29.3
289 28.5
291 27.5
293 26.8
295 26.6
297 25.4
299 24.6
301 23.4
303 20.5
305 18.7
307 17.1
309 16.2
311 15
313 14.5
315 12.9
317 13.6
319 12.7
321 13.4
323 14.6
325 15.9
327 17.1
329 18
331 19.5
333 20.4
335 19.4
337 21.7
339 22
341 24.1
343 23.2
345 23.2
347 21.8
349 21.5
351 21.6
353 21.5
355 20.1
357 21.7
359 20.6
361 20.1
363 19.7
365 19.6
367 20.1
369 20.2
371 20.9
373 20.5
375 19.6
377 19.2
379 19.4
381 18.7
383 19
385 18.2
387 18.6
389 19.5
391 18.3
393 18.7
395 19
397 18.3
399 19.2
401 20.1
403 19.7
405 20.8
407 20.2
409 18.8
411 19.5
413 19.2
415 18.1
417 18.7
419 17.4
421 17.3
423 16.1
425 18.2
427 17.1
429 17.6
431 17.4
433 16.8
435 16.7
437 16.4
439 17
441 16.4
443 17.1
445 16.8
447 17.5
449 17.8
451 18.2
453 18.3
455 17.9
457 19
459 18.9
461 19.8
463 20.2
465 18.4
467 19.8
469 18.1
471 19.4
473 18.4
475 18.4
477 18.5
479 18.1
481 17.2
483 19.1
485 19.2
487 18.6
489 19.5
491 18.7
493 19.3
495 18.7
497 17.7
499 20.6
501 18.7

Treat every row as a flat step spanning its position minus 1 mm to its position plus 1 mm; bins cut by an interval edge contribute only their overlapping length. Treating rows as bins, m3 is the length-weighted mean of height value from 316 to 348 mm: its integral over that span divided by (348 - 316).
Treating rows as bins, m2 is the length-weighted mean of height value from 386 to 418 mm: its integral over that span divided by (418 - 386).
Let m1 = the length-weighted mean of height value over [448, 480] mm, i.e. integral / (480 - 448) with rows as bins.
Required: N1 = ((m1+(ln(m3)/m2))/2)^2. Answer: 89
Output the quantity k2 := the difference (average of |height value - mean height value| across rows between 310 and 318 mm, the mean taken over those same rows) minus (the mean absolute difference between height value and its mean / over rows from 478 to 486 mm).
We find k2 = 0.00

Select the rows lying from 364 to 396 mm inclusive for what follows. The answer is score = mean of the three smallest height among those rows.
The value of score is 18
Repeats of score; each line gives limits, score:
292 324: 13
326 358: 18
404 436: 17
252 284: 27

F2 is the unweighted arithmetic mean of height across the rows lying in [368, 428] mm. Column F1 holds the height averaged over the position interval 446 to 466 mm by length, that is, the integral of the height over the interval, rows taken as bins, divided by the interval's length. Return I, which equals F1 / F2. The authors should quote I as 0.98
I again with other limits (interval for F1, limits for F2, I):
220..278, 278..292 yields 0.93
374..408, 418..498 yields 1.06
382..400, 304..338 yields 1.14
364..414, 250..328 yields 0.81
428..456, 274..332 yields 0.80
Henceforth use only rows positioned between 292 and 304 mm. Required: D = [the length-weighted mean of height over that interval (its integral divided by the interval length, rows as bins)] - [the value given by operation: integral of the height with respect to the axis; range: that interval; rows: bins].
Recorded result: -270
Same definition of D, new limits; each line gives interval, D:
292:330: -676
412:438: -437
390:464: -1331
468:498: -539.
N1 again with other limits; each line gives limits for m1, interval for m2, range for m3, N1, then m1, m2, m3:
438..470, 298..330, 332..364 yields 84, 18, 16.8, 21.4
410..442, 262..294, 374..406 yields 77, 17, 28.6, 19.1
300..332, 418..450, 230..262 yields 69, 16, 17.1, 27.4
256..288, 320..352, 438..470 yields 211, 29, 19.8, 18.2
